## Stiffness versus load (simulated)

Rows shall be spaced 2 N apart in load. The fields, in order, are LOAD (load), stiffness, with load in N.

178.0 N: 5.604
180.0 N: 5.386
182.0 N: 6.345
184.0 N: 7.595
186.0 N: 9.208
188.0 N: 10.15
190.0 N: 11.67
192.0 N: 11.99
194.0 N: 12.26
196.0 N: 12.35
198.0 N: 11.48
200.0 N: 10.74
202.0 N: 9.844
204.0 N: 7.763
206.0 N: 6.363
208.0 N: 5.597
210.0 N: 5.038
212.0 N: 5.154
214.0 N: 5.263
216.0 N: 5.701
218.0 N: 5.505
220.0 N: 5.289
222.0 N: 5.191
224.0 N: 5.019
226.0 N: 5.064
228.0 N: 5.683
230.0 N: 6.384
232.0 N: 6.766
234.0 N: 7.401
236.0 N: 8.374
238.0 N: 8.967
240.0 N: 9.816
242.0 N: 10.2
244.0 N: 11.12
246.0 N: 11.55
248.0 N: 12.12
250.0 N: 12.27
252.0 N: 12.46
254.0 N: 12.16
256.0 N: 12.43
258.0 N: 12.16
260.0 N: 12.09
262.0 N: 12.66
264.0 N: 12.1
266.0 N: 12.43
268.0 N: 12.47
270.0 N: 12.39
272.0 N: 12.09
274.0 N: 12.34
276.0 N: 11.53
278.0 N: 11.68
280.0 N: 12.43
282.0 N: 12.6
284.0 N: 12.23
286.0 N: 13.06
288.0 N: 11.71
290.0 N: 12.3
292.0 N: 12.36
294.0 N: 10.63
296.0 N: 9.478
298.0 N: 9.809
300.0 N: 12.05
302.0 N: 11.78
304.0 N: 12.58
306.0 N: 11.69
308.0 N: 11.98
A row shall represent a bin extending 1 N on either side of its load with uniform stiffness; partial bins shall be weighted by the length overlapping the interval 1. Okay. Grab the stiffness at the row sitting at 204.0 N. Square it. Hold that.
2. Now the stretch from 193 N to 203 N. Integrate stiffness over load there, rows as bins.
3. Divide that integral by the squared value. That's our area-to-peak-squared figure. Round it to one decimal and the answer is 1.9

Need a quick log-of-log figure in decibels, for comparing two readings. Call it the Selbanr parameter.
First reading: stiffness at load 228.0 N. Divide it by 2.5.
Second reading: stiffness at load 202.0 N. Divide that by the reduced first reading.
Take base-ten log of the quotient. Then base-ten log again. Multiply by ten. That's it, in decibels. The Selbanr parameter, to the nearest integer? -2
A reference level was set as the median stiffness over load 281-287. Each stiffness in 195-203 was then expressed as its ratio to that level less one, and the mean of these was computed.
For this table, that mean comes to -0.1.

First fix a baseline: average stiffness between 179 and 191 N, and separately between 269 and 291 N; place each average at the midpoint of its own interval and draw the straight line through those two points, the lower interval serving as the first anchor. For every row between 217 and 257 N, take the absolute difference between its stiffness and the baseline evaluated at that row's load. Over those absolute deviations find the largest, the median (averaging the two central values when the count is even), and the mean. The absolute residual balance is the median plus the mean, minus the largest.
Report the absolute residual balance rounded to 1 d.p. -0.7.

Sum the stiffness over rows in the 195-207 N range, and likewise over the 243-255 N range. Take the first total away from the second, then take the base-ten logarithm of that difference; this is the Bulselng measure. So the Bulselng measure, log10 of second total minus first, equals 1.12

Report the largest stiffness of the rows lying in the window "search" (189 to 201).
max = 12.35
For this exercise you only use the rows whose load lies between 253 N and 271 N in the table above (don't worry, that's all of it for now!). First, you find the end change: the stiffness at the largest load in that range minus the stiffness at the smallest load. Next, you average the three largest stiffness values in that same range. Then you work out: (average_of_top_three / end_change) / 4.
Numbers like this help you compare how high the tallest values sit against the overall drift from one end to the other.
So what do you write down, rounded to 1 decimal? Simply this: 13.6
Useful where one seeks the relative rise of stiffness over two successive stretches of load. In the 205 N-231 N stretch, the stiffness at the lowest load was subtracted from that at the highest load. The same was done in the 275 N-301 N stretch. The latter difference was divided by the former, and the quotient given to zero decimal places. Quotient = 25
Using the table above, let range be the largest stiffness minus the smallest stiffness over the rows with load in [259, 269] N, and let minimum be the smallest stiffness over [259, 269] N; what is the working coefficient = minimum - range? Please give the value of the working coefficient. 11.5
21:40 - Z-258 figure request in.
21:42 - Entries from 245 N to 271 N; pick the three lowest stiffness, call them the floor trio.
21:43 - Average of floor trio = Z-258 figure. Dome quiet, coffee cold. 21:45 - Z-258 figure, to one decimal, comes 11.9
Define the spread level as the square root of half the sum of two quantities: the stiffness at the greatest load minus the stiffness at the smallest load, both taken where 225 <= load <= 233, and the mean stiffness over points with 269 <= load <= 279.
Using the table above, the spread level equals 2.62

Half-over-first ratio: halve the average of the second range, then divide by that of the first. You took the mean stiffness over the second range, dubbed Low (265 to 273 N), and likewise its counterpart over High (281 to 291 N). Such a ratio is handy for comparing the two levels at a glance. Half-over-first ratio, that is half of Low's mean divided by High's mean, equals 0.50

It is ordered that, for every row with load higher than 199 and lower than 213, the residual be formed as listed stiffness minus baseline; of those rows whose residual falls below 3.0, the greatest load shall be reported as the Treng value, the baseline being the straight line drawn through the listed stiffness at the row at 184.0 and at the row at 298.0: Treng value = 212.0 N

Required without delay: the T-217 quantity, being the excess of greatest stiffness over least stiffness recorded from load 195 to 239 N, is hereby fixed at 7.3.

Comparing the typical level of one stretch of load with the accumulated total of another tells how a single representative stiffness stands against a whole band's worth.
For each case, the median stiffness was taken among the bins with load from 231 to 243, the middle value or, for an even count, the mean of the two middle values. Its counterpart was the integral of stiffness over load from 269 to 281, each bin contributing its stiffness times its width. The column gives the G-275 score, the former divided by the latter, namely 0.060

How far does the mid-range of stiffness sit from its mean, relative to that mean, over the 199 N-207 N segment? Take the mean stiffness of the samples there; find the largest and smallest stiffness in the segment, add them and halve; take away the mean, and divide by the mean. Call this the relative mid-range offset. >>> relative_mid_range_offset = -0.015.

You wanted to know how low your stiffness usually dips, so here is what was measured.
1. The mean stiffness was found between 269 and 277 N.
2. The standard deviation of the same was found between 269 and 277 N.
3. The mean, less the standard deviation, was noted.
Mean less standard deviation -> 11.7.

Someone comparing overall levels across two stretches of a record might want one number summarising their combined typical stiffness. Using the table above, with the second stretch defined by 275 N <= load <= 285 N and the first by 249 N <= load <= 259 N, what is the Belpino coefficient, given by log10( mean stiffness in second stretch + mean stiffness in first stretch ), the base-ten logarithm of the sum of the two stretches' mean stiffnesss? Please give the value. 1.39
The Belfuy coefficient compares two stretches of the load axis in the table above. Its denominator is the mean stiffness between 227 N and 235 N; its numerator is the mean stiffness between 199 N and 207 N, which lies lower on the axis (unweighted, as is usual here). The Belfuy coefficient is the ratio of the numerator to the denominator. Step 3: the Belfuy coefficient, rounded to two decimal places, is 1.32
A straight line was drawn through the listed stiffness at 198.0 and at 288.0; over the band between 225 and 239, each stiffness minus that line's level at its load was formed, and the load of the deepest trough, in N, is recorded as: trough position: 226.0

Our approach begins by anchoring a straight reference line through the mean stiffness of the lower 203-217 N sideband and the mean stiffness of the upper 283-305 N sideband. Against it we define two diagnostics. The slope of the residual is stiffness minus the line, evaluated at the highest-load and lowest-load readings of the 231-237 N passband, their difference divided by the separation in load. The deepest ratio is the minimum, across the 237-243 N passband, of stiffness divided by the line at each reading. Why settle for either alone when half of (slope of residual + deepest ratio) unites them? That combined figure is 0.74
